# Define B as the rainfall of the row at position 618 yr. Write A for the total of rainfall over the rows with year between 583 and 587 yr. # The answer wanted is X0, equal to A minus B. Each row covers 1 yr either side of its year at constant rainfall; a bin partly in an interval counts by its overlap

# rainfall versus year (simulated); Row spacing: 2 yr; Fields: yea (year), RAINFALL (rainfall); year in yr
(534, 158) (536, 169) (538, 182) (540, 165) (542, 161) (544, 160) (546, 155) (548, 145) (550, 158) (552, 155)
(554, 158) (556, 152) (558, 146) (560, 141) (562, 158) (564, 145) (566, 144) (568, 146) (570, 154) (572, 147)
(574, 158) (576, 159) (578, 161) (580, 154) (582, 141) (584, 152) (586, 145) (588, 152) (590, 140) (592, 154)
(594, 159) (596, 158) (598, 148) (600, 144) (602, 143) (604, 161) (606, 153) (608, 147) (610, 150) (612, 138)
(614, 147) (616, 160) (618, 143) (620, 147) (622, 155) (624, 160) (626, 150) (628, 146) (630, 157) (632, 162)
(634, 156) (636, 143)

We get 154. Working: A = 297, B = 143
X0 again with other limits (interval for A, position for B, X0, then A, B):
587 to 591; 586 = 147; 292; 145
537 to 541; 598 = 199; 347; 148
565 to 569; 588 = 138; 290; 152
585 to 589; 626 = 147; 297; 150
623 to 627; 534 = 152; 310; 158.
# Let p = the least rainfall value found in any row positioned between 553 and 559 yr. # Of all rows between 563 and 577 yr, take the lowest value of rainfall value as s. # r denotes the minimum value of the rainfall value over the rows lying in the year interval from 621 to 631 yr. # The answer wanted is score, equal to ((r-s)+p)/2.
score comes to 74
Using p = 146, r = 146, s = 144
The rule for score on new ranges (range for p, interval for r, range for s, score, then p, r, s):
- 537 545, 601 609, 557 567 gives 81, 160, 143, 141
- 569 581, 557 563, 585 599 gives 74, 147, 141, 140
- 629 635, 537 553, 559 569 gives 80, 156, 145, 141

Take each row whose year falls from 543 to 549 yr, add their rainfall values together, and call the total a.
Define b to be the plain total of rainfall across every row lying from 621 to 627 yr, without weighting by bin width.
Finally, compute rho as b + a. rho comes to 925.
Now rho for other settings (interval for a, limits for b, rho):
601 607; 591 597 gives 928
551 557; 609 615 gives 900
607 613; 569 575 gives 894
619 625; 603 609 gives 923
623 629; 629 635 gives 931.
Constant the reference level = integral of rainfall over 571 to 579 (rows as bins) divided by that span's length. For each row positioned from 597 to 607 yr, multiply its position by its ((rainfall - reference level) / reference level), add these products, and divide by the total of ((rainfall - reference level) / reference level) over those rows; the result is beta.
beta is 600.3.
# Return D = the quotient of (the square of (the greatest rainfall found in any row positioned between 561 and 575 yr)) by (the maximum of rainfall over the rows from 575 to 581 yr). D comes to 155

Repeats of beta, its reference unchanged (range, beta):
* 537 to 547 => 539.2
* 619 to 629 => 624.6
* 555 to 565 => 560.1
